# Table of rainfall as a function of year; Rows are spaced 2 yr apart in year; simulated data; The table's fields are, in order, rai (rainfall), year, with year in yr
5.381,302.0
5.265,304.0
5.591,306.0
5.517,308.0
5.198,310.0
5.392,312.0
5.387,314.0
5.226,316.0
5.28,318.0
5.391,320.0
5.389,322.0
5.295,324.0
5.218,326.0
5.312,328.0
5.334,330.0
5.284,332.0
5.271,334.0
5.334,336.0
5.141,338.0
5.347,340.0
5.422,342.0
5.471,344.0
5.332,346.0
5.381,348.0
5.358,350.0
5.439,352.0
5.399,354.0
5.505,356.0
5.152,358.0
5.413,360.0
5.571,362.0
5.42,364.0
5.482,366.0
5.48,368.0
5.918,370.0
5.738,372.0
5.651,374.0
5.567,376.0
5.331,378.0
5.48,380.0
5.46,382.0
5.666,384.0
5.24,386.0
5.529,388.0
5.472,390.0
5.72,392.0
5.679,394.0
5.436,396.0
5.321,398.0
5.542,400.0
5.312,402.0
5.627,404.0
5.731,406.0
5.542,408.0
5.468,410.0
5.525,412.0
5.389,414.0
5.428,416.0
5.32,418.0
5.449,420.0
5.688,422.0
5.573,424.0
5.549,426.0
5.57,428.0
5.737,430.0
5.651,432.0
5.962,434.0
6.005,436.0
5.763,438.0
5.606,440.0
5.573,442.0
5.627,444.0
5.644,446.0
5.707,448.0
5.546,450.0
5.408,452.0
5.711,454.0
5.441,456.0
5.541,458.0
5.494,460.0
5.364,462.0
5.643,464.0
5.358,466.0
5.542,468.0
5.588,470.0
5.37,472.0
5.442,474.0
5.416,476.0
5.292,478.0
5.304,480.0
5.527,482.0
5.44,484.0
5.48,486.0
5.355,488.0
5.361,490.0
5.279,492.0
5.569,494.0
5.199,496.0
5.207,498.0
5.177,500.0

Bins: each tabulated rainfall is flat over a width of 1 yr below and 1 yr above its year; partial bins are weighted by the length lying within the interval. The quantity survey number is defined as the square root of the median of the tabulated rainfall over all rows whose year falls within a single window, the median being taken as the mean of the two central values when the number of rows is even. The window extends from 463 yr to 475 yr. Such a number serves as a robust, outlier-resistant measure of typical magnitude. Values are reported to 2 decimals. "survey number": 2.34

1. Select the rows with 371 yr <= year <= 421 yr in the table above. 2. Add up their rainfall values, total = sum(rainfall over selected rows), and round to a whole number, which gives 138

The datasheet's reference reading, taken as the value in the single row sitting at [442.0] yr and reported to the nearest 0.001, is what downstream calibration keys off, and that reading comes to 5.573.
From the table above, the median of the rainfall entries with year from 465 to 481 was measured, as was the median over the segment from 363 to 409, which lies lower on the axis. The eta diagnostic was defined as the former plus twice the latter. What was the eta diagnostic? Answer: 16.45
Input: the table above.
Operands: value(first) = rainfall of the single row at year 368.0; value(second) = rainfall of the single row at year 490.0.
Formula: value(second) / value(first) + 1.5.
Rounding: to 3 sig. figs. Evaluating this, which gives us 2.48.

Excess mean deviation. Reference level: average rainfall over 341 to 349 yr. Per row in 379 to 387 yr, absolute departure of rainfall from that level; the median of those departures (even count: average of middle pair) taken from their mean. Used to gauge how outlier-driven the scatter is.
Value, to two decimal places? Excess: 0.02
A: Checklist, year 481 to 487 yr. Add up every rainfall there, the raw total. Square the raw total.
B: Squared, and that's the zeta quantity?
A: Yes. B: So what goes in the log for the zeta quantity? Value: 271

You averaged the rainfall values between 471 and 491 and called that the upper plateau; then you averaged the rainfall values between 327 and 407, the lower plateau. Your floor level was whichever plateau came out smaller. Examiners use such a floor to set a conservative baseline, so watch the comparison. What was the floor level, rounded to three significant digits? 5.40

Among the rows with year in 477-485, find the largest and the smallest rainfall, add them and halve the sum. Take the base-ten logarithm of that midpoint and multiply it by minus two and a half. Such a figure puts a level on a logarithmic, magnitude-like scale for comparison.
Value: -1.83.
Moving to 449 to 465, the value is -1.86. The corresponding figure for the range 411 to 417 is -1.84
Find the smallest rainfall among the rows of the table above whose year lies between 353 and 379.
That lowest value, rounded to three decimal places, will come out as 5.152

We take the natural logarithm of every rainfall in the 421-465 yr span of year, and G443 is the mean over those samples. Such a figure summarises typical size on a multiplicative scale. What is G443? 1.73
